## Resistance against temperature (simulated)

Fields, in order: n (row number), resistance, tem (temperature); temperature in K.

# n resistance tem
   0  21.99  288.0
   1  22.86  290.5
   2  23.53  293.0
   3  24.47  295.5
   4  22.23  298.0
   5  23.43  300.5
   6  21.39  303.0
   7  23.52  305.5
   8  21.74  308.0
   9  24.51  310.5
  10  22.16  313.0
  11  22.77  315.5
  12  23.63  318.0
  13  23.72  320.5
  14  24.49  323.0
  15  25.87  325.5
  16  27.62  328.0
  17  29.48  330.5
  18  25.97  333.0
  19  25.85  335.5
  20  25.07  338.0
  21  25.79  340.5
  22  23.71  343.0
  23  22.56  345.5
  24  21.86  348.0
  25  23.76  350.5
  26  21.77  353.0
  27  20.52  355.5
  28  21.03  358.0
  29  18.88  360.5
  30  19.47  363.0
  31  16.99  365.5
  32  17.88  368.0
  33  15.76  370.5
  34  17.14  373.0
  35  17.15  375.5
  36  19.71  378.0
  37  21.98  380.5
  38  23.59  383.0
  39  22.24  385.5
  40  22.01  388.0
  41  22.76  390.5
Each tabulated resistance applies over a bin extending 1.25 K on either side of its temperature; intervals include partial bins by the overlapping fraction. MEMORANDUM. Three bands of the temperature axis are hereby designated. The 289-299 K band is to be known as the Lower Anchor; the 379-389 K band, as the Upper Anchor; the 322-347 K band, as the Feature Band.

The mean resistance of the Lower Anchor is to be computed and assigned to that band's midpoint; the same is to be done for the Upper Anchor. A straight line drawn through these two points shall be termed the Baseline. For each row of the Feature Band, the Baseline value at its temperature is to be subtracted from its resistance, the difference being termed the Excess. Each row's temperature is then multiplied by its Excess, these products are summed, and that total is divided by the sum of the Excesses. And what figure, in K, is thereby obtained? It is 331.9 K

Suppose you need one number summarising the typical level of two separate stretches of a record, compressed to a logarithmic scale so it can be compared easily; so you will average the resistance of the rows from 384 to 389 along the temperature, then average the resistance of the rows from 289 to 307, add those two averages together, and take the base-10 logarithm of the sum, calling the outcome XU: 1.655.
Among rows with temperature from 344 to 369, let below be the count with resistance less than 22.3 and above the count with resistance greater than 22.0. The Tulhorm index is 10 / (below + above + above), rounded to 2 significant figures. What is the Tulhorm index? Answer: 0.83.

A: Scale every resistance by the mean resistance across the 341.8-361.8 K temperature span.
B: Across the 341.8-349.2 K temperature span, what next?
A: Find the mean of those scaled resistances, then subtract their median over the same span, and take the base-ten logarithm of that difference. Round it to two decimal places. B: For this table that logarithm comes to -2.16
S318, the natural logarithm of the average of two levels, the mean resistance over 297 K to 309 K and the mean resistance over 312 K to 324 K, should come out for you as 3.13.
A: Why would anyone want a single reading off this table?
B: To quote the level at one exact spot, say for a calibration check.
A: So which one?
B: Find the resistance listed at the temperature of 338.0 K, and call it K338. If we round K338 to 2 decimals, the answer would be 25.07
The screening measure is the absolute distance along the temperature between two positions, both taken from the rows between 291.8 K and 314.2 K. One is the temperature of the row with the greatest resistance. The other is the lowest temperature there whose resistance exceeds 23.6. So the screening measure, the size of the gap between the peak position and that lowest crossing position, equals 15.0 K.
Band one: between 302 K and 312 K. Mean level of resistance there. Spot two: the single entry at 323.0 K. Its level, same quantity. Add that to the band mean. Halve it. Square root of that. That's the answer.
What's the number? 4.86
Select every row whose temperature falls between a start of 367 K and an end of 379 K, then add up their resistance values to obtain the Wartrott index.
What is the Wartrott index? 88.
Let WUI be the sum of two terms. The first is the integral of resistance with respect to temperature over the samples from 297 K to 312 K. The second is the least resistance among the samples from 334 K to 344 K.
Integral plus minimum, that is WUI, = 366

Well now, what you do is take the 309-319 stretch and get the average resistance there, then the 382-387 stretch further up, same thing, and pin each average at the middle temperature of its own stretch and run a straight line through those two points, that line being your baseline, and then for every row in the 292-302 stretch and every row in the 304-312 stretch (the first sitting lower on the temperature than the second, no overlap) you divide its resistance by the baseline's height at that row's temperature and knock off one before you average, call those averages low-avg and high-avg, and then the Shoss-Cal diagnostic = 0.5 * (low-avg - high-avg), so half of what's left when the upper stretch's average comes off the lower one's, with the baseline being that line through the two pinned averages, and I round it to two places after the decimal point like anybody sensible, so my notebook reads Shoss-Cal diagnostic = 0.00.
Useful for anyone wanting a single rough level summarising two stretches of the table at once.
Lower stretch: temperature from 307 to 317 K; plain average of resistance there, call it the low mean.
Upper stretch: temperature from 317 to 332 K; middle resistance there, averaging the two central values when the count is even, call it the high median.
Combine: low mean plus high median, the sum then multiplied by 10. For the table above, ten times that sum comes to 480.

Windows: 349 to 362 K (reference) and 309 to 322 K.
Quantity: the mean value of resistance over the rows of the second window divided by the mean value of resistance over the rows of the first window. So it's 1.10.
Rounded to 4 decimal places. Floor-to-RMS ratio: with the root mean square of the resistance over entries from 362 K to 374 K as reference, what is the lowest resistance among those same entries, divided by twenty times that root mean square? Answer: 0.0451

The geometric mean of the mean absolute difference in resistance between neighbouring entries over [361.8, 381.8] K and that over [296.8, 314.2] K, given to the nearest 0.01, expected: 1.85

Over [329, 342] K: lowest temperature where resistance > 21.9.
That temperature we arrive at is 330.5 K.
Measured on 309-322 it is 310.5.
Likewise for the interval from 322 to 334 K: 323.0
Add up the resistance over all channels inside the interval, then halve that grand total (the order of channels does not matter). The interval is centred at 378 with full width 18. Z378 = 69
